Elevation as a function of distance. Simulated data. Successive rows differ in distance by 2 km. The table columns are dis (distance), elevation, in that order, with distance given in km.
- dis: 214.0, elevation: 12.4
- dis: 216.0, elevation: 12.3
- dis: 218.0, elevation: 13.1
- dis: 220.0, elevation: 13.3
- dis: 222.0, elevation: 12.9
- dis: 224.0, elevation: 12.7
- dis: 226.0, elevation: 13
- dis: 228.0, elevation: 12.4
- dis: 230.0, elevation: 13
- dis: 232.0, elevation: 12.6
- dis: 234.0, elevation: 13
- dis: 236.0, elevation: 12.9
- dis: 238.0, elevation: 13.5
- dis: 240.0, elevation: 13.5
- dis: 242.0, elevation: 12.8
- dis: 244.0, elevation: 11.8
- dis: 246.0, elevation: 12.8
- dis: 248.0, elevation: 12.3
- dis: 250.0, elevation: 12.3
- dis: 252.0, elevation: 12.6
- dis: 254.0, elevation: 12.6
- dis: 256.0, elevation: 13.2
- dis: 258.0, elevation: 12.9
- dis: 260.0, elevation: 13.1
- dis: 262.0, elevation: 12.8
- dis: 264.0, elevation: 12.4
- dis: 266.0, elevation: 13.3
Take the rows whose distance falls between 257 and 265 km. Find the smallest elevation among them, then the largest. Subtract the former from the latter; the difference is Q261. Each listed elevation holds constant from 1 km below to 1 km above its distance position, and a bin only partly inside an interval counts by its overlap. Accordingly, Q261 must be 0.70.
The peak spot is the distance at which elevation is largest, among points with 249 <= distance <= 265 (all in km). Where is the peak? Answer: 256.0 km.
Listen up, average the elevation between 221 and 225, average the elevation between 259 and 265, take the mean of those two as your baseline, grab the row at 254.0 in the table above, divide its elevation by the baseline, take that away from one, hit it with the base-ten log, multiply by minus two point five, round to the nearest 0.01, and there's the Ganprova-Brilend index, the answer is 4.61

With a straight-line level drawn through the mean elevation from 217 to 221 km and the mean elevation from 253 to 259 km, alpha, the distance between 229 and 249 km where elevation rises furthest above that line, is 240.0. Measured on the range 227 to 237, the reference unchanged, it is 234.0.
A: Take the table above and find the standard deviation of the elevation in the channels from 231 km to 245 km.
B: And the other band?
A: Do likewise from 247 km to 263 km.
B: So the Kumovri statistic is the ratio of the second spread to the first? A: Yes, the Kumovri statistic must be 0.58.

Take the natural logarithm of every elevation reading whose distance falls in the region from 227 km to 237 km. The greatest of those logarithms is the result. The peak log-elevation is 2.56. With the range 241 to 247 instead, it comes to 2.55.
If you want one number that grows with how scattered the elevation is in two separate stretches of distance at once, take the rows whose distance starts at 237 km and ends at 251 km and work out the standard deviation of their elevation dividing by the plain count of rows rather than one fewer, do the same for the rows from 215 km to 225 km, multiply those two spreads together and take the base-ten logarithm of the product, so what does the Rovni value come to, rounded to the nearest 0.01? -0.69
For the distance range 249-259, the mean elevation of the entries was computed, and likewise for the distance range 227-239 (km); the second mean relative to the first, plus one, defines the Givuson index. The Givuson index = 2.01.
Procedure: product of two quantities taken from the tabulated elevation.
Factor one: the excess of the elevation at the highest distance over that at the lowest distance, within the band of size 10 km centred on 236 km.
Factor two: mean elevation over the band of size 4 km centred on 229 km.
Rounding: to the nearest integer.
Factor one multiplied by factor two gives 11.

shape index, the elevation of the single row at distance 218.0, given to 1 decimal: 13.1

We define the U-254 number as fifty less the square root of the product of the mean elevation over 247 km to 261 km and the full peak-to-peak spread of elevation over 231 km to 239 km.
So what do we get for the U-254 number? 46.6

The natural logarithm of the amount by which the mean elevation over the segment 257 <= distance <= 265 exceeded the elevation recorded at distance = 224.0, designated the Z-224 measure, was -2.3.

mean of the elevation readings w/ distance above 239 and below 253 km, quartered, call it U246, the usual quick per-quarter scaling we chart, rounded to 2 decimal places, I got 3.15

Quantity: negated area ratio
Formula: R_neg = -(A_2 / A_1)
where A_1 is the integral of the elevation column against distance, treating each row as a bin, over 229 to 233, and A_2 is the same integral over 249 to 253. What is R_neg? -0.97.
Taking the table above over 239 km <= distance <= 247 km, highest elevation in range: 13.5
